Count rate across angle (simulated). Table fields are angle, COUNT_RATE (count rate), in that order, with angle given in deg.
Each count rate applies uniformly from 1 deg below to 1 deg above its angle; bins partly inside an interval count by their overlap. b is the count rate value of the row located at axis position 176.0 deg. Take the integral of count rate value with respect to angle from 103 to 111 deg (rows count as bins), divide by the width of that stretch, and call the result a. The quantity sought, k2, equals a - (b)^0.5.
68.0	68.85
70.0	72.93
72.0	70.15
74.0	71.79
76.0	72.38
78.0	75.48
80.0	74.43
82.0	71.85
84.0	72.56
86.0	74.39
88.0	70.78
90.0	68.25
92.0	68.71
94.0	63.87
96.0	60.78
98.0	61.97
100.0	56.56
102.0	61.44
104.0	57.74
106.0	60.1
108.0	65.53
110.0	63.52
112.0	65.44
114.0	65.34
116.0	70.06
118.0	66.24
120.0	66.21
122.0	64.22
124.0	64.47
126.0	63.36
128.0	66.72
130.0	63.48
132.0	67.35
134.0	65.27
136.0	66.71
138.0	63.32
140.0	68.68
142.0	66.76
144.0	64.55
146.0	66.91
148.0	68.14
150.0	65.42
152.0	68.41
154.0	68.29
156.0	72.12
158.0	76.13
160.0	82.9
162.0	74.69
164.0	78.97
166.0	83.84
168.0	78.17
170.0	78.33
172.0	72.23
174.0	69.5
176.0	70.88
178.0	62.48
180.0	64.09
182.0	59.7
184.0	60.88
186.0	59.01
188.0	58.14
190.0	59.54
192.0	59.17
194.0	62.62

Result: 53.3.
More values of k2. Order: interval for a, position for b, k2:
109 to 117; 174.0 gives 57.8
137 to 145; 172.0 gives 57.3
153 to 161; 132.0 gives 66.7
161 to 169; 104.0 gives 71.3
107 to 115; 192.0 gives 57.3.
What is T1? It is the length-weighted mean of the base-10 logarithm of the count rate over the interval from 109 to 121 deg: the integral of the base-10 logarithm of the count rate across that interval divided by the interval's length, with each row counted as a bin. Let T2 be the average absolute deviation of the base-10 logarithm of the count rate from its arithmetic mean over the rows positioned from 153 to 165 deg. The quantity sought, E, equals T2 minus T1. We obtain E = -1.80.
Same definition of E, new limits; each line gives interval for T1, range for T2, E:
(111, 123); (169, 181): -1.79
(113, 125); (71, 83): -1.81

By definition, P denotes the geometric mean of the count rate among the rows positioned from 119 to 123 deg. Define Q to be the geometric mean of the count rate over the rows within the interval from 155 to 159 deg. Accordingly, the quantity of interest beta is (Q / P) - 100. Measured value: -98.9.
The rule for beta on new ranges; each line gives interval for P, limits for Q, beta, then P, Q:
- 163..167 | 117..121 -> -99.2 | 81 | 66.2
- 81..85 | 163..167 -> -98.9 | 72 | 81.4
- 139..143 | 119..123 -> -99.0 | 68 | 65.2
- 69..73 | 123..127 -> -99.1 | 72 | 63.9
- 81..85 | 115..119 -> -99.1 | 72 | 68.1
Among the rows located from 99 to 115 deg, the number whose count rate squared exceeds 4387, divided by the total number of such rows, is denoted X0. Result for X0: 0.00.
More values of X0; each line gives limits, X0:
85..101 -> 0.50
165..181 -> 0.75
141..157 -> 0.75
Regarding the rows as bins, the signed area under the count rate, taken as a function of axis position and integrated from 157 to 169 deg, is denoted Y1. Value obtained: 949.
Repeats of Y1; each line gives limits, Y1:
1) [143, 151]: 530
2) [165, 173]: 625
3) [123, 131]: 516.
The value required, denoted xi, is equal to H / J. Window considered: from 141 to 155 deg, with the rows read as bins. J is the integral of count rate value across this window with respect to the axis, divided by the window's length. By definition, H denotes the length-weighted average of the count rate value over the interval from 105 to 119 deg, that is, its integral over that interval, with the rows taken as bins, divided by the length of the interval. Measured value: 0.97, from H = 65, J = 66.9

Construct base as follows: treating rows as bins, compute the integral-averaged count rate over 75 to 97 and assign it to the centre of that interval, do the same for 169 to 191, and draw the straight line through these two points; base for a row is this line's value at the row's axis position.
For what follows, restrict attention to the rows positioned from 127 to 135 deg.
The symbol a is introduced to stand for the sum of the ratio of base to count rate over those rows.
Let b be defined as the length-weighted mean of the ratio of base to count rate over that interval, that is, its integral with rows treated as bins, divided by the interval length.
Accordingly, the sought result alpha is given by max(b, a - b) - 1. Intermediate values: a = 4.13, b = 1.03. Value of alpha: 2.10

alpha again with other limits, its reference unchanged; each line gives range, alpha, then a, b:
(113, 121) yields 2.07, 4.10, 1.02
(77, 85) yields 1.88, 3.84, 0.96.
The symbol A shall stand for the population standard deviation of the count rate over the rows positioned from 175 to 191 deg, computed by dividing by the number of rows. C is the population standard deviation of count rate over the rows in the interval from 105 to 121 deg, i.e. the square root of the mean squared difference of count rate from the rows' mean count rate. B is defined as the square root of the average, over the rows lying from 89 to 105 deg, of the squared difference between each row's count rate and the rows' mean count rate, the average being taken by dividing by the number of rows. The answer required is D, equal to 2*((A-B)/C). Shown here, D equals -0.2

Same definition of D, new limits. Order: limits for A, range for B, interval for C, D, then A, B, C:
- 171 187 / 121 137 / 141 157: 3.2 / 4.9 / 1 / 2.2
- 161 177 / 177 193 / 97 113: 1.7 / 4.5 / 2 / 3.1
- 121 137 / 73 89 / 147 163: 0.0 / 1.5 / 2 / 5.3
